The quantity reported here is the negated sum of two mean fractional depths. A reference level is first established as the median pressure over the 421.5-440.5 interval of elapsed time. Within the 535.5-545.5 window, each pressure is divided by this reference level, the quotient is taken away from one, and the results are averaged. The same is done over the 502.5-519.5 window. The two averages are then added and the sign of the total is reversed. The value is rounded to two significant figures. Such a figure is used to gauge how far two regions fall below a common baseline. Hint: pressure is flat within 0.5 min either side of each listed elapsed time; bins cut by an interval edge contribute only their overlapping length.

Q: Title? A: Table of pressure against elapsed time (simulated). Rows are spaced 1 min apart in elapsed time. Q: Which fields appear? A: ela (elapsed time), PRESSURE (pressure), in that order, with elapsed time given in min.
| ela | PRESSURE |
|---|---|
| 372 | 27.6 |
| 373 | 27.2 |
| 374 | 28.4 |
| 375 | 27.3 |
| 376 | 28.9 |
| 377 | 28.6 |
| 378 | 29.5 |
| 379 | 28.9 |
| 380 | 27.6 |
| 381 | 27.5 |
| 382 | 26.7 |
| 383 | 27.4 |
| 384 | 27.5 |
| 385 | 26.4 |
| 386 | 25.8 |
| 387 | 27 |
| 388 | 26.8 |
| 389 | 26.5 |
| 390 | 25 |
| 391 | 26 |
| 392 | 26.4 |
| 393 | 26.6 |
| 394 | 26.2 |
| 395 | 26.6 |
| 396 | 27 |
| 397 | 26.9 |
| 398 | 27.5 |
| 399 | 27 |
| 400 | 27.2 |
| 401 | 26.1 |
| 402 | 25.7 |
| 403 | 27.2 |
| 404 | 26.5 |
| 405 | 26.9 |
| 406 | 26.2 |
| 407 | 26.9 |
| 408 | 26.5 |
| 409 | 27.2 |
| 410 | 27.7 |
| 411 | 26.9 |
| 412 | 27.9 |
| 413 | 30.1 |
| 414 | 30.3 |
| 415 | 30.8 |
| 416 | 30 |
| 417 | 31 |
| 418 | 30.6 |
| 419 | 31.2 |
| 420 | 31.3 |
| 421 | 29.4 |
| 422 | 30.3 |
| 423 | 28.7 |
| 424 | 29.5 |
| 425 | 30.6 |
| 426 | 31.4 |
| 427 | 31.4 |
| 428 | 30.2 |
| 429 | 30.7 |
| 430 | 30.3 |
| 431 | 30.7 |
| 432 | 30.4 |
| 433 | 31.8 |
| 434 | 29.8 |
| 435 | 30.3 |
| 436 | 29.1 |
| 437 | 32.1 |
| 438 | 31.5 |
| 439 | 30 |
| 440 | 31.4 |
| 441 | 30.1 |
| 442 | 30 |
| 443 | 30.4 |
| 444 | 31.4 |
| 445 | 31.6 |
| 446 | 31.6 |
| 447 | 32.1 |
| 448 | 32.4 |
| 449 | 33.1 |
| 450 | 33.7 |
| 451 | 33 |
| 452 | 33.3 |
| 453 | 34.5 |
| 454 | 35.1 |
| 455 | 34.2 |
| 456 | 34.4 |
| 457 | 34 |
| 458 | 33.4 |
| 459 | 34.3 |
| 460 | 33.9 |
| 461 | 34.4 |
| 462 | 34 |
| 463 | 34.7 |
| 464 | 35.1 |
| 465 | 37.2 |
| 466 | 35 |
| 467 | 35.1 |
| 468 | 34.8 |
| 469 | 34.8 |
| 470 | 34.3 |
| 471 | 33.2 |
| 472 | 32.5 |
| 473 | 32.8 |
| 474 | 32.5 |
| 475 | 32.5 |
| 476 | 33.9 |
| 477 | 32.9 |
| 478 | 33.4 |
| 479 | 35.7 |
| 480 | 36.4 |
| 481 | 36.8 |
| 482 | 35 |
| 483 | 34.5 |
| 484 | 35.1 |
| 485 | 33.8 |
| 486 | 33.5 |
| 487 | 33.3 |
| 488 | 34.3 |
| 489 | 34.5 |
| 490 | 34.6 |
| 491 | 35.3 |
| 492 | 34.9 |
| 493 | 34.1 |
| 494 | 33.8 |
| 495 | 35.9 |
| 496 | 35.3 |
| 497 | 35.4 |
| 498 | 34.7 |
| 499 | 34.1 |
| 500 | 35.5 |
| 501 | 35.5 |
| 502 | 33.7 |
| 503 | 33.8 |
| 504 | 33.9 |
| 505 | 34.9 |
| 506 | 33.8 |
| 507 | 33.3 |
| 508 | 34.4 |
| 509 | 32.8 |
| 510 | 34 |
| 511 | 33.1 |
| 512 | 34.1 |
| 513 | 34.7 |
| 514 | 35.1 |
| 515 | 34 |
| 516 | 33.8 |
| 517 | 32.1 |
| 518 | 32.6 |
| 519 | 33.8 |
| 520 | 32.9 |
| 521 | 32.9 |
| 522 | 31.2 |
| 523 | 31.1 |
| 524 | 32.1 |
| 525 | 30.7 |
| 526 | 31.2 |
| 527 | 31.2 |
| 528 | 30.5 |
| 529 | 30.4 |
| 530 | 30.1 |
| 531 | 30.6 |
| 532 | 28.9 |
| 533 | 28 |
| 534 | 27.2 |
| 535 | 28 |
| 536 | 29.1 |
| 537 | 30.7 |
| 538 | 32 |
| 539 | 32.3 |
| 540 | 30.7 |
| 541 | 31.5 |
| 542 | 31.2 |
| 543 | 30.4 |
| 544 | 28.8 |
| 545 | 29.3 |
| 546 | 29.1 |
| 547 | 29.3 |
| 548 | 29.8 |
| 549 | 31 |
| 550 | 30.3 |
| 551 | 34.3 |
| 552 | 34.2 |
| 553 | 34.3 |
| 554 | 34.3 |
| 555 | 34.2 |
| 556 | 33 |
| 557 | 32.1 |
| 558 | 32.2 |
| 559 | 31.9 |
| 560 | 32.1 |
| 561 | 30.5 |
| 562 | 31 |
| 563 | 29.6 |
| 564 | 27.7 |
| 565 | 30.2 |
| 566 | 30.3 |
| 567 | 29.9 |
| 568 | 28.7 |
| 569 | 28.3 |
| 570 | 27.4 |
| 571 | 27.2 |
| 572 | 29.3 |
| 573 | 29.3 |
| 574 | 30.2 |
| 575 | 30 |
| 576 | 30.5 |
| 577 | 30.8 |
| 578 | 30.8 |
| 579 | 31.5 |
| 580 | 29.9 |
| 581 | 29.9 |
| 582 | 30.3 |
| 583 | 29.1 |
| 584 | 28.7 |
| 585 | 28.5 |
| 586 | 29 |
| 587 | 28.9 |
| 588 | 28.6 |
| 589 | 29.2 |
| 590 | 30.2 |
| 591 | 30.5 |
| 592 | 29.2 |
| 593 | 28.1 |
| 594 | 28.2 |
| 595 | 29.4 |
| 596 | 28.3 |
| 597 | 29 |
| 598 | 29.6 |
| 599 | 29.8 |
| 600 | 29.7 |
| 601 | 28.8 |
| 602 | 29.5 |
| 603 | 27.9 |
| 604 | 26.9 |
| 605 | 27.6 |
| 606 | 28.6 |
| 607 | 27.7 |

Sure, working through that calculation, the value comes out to 0.12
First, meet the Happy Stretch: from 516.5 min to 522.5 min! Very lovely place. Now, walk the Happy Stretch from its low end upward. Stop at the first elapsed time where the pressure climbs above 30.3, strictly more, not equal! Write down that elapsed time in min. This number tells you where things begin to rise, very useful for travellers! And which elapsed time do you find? 517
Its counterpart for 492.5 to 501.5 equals 493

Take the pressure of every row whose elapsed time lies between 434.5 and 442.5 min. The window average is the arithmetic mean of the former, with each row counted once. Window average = 31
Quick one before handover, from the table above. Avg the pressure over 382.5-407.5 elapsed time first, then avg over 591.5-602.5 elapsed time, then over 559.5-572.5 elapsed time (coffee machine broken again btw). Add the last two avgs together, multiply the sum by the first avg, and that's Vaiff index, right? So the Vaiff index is 1556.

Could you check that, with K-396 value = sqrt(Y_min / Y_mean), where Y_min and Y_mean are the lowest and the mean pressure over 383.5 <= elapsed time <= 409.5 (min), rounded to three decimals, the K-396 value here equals 0.969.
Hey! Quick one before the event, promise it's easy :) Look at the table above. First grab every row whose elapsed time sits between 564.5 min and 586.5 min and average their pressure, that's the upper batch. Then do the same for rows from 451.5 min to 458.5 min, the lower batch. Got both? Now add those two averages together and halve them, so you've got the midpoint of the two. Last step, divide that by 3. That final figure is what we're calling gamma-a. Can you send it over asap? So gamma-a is 10.6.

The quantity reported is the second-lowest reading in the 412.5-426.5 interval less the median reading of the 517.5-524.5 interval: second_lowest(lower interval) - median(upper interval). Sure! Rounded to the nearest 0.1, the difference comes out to -3.2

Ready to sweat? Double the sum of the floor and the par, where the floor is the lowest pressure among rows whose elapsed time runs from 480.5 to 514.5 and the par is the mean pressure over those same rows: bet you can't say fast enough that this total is 135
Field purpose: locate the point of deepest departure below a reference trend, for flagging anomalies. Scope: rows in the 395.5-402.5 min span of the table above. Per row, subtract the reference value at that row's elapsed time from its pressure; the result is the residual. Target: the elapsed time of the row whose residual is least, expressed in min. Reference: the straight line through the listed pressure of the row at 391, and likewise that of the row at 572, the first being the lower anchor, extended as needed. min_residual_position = 402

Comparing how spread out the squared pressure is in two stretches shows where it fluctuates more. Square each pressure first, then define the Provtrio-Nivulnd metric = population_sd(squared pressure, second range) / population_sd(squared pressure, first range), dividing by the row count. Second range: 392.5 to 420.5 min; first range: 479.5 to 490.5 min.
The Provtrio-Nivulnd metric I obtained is 1.41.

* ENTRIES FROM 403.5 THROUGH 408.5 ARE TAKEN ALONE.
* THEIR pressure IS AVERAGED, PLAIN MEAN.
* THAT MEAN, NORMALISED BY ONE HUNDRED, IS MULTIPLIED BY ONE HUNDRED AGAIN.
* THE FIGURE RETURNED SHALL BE 27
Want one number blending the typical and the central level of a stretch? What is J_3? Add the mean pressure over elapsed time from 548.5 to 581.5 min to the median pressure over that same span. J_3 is 61.3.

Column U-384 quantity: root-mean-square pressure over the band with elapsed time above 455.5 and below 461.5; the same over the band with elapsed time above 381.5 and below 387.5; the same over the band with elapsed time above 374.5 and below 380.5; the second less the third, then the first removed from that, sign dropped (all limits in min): 35.7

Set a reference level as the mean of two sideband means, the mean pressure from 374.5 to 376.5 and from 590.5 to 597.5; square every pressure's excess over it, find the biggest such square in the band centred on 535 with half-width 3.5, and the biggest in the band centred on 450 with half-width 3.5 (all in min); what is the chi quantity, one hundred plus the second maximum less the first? 124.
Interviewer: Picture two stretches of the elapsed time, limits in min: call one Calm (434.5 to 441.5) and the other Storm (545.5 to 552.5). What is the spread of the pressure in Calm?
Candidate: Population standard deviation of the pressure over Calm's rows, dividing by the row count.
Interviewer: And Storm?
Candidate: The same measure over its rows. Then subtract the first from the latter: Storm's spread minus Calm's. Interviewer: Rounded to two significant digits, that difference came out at 1.1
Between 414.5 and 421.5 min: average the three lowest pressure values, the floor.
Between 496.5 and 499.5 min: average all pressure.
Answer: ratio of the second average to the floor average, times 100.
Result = 116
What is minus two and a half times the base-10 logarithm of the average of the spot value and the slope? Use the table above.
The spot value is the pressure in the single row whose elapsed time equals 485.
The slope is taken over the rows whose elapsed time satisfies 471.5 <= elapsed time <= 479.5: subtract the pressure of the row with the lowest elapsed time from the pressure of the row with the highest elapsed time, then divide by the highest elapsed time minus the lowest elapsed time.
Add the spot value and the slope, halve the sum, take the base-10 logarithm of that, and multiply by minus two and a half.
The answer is -3.08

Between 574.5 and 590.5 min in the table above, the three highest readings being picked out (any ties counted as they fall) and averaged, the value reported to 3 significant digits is 31.0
